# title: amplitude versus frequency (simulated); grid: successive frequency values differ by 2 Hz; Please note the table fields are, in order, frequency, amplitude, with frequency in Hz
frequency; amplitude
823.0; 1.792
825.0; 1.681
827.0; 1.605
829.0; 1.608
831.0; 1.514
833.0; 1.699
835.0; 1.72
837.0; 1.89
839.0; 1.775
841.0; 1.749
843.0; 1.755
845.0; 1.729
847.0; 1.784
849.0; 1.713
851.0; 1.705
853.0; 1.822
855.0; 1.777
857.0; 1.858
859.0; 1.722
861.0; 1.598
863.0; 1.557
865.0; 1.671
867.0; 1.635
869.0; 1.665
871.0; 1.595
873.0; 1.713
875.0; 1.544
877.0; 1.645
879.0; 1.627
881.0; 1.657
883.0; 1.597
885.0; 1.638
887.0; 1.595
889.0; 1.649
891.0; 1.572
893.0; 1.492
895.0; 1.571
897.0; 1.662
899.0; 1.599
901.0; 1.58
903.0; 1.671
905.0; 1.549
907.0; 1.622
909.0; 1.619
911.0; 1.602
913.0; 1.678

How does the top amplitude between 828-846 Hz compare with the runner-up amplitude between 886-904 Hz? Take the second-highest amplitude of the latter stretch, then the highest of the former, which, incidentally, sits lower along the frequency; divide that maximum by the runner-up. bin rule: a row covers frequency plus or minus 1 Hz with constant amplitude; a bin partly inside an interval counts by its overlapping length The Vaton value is 1.137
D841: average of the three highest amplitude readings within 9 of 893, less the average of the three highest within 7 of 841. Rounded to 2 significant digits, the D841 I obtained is -0.17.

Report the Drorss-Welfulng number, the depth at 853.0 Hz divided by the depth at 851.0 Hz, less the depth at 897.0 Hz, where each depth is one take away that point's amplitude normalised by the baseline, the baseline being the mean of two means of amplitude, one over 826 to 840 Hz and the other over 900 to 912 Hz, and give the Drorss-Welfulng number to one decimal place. 3.0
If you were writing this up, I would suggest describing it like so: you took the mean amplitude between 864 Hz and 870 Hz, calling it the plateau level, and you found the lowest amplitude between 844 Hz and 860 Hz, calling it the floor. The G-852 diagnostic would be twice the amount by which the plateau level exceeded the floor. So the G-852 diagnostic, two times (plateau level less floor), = -0.1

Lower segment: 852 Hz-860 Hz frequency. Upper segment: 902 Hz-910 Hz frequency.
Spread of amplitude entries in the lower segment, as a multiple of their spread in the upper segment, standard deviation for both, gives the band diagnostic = 1.17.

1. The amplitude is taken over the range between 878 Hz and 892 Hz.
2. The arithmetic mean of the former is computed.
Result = 1.62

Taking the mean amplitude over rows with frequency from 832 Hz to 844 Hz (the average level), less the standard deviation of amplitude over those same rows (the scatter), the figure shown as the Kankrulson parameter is 1.70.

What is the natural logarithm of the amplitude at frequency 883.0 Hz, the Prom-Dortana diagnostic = 0.468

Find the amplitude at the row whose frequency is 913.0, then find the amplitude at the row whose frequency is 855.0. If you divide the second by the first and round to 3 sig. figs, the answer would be 1.06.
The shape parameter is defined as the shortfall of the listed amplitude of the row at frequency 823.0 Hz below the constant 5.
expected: 3.21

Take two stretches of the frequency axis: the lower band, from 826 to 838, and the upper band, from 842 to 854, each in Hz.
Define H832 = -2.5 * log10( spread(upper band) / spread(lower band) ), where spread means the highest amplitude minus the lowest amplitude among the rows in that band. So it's 1.3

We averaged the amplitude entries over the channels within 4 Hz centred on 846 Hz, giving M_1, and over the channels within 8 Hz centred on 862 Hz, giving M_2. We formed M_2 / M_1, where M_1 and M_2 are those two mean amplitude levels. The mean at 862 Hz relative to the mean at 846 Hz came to 0.93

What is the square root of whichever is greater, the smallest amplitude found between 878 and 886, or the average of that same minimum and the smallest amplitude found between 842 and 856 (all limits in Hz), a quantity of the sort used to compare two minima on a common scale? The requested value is 1.28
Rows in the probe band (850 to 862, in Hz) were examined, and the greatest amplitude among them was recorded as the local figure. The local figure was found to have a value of 1.858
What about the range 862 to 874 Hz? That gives 1.713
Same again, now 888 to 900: 1.662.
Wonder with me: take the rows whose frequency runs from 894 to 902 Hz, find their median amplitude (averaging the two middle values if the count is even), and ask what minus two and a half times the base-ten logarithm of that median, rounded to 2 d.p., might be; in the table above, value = -0.50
